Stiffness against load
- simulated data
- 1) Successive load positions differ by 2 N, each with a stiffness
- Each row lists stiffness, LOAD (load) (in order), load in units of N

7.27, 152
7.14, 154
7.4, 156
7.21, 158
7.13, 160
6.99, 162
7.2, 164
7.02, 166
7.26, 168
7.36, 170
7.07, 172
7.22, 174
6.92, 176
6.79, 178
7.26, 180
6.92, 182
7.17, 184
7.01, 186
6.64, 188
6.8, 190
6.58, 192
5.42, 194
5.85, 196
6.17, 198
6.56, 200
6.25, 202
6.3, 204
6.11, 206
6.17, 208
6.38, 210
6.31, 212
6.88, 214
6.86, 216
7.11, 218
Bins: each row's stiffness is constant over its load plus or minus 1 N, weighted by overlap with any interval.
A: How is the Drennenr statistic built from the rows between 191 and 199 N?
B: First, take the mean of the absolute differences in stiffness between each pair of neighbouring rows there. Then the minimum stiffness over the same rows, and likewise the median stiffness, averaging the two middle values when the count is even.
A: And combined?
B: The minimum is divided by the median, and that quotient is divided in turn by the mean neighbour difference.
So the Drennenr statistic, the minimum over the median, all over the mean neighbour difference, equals 1.4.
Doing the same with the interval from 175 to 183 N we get 3.1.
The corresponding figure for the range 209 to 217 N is 4.3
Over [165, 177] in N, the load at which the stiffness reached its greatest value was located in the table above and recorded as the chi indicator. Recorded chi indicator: 170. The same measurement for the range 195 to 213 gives 200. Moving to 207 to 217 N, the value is 214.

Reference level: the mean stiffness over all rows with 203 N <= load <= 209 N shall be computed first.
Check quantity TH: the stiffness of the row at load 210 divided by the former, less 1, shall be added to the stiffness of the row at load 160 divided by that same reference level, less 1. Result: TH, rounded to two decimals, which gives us 0.18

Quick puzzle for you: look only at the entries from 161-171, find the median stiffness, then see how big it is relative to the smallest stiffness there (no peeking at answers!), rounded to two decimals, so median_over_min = 1.03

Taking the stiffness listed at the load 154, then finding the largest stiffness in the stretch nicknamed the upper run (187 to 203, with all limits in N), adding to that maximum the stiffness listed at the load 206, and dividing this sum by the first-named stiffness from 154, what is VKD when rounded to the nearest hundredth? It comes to 1.81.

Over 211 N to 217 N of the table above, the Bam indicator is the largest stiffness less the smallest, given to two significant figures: 0.57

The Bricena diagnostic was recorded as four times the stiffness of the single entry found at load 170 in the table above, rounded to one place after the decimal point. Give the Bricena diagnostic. 29.4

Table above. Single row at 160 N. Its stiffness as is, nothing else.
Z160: 7.13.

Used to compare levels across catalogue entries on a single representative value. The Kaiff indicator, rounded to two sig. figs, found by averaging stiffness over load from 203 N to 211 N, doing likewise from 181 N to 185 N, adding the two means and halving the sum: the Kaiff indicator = 6.6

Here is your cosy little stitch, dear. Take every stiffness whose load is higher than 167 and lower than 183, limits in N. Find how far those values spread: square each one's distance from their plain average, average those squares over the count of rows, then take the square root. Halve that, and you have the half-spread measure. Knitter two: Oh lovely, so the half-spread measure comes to 0.10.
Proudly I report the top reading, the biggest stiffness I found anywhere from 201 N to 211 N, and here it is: 6.38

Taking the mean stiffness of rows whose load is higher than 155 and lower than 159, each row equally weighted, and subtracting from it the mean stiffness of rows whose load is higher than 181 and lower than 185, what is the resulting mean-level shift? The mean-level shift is 0.26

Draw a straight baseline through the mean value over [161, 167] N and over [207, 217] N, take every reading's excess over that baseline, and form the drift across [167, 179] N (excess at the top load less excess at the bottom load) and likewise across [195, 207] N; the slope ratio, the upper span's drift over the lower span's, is -1.1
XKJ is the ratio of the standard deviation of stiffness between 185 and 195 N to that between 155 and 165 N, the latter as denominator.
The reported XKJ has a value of 4.2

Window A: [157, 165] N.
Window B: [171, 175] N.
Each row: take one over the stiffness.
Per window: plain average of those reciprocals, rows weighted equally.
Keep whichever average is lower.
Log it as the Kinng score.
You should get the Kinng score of 0.140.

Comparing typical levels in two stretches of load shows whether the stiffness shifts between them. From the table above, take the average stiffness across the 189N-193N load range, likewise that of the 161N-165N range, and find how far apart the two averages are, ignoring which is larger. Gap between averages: 0.4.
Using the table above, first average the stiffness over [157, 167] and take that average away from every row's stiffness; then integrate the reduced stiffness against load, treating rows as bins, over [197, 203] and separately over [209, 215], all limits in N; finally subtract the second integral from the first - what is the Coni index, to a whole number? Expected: -1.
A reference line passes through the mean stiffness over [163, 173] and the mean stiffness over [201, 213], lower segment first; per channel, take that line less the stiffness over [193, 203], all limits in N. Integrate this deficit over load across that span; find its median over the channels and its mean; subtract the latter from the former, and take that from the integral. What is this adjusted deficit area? 4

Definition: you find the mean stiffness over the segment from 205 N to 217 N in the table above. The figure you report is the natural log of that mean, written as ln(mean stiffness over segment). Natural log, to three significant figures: 1.86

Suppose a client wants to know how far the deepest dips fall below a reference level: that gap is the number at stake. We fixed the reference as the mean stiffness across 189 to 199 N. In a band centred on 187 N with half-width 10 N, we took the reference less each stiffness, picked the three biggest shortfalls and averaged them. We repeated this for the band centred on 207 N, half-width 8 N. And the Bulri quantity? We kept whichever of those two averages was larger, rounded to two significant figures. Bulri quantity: 0.21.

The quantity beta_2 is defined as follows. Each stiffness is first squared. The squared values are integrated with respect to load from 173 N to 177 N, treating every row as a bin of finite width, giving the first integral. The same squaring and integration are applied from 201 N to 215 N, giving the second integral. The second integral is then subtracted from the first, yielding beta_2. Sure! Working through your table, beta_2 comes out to -364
